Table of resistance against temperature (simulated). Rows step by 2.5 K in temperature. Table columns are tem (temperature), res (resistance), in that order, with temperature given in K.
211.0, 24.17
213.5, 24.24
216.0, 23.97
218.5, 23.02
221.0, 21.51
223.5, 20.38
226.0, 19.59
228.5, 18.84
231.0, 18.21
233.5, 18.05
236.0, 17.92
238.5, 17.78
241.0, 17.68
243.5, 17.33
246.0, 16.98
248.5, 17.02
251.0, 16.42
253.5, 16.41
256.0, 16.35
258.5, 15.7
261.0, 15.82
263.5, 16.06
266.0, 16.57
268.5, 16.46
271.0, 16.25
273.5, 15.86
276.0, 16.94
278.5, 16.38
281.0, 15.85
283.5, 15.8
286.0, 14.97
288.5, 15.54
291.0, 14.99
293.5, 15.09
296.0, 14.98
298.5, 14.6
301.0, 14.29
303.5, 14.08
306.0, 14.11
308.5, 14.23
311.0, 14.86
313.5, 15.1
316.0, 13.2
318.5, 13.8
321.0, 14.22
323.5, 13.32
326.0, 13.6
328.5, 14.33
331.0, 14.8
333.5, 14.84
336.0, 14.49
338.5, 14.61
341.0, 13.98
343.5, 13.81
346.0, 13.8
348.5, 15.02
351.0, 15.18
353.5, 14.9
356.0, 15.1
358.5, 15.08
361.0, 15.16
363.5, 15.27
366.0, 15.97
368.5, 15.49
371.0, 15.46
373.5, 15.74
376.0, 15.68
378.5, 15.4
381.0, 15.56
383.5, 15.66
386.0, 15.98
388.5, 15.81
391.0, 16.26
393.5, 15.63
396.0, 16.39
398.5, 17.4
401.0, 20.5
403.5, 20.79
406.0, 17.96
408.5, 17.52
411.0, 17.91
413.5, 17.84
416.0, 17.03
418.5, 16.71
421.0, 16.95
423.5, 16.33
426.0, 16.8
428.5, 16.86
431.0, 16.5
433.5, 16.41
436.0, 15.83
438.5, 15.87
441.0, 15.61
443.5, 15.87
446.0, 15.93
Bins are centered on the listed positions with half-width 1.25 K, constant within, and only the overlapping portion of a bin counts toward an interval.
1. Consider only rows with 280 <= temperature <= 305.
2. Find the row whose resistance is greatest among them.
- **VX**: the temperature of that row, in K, 281.0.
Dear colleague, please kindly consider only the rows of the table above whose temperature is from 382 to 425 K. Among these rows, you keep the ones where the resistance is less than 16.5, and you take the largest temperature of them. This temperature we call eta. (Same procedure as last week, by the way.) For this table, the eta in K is 423.5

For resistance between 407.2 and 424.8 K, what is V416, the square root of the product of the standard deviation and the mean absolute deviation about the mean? 0.5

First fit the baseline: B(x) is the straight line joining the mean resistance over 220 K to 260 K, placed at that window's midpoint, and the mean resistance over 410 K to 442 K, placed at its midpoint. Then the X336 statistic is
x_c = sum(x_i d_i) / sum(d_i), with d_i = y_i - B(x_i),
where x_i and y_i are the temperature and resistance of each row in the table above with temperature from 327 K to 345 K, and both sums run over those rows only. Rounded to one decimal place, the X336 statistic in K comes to 336.4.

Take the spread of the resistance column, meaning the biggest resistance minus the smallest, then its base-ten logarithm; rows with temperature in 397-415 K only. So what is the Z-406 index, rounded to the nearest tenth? 0.5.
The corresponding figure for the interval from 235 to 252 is 0.2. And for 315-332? 0.2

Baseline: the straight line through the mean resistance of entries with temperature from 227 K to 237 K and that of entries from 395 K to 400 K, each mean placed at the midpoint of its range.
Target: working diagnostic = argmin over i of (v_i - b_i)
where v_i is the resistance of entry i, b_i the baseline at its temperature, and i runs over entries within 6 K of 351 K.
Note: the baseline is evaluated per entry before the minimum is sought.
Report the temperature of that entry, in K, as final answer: 346.0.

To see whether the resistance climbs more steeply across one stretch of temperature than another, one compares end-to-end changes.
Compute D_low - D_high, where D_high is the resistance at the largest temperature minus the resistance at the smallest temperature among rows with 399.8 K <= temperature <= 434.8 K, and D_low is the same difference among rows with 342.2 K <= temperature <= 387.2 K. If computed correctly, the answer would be 6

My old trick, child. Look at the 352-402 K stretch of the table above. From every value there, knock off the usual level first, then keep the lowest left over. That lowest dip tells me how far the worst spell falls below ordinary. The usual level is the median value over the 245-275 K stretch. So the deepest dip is -1.5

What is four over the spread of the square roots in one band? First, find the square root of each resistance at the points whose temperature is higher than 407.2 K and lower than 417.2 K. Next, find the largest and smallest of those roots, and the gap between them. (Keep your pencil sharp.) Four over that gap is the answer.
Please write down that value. 38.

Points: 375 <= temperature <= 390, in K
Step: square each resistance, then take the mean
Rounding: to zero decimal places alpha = 246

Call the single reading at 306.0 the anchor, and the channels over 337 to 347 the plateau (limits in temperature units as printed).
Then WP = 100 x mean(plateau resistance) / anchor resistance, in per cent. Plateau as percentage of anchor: 100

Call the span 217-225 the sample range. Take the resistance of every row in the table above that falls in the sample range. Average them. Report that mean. 22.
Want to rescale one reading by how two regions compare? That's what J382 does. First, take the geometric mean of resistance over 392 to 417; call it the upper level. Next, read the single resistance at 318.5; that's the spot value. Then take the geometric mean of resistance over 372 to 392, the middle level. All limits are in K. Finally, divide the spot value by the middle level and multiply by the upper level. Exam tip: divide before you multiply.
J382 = 16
